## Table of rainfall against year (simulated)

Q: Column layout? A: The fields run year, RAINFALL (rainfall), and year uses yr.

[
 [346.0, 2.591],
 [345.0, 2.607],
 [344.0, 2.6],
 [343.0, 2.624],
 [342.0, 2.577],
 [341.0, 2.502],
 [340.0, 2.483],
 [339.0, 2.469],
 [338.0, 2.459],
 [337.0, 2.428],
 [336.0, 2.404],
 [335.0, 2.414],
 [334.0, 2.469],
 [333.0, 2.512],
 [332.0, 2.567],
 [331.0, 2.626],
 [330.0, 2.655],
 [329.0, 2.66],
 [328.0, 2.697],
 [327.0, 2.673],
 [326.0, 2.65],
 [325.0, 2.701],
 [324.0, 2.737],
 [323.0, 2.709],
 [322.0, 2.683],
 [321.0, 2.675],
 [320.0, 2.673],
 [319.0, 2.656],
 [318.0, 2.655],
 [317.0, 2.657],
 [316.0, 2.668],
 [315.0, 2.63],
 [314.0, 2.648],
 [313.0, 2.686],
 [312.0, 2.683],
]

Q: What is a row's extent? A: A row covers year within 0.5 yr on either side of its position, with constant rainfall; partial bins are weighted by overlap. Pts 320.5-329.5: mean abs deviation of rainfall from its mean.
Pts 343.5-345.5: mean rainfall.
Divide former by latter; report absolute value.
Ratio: 0.008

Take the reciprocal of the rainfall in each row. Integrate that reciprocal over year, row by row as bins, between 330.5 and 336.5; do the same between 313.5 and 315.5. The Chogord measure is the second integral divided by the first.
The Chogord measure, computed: 0.3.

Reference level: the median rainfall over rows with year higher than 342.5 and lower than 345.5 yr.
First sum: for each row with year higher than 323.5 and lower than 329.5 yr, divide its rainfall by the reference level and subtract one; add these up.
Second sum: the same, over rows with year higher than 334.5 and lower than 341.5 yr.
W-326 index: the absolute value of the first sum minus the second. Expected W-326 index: 0.60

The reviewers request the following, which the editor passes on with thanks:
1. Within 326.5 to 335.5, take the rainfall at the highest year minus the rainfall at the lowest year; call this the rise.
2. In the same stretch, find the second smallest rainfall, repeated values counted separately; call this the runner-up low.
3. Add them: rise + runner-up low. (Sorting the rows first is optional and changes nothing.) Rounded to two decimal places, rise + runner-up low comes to 2.21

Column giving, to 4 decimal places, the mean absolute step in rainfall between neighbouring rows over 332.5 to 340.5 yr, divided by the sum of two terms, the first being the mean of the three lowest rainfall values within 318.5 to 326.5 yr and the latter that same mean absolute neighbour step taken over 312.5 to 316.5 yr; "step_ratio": 0.0099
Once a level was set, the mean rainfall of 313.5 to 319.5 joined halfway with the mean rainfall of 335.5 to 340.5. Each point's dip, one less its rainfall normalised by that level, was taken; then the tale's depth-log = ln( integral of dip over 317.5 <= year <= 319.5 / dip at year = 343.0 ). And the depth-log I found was 1.0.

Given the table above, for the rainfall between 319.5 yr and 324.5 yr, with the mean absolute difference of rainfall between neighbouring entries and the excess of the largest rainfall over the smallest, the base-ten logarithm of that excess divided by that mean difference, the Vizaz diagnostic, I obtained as 0.60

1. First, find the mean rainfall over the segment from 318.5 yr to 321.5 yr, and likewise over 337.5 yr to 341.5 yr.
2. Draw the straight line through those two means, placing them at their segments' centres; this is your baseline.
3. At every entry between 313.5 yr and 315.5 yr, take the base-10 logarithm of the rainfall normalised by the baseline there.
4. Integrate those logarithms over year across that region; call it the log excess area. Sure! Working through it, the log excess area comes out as -0.03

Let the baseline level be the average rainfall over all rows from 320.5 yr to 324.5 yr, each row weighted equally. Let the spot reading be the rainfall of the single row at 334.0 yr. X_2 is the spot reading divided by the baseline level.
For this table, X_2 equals 0.91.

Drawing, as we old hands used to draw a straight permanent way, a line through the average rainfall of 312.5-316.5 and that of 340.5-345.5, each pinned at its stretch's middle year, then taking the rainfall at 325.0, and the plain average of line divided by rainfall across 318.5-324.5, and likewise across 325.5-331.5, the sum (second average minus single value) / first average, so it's -1.75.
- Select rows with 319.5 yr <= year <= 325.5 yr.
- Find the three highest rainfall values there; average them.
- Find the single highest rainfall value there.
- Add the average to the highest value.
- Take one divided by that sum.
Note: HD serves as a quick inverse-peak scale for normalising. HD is 0.183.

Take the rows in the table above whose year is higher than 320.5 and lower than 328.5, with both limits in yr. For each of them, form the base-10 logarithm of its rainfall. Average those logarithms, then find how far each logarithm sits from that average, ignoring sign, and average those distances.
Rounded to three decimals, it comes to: 0.003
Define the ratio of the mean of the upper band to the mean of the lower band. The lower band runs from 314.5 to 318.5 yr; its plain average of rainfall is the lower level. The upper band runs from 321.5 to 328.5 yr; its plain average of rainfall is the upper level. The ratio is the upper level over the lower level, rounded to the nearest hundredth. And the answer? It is 1.02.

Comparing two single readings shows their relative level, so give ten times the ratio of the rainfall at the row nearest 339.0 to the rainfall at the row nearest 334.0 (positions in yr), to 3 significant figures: 10.0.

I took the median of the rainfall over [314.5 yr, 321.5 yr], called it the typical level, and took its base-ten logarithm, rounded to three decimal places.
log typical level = 0.424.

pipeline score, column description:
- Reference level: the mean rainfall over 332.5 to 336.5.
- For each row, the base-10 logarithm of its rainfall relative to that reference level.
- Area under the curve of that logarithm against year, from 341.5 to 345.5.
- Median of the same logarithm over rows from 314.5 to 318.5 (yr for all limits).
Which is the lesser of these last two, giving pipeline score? 0.035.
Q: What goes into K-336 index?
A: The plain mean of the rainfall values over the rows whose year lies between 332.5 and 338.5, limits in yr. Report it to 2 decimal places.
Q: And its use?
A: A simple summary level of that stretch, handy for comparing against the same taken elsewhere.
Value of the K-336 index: 2.45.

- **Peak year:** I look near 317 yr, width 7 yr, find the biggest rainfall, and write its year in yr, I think 320.0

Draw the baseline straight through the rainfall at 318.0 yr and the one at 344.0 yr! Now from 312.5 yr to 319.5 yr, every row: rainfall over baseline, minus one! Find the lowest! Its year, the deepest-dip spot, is 315.0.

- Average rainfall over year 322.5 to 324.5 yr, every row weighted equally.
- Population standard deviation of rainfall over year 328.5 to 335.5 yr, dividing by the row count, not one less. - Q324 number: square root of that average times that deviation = 0.49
